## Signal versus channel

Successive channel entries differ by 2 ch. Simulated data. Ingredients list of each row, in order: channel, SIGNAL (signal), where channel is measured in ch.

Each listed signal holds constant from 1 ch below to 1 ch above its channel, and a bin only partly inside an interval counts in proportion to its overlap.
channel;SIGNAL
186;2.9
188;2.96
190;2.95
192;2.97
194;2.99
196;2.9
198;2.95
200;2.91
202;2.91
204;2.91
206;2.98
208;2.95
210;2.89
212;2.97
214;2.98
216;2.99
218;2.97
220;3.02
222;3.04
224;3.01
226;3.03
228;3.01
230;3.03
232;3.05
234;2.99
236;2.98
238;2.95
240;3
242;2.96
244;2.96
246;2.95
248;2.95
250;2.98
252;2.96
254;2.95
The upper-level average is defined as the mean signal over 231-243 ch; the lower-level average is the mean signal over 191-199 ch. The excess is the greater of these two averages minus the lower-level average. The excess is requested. 0.036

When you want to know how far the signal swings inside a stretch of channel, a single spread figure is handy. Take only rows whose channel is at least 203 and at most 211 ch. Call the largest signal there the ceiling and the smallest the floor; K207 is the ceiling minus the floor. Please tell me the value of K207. 0.090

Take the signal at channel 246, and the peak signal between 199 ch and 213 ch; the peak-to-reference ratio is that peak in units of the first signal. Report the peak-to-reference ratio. 1.010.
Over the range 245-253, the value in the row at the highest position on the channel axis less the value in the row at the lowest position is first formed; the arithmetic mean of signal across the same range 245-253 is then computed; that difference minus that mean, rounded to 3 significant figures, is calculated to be -2.95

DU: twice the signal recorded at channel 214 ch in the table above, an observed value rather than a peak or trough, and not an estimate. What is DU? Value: 5.96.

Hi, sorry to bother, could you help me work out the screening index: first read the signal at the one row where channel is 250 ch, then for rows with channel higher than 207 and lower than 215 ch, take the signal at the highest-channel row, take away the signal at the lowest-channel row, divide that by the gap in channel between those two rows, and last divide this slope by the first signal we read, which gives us 0.0017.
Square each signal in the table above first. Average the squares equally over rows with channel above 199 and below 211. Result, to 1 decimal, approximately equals 8.6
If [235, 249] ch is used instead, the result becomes 8.8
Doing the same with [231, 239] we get 9.0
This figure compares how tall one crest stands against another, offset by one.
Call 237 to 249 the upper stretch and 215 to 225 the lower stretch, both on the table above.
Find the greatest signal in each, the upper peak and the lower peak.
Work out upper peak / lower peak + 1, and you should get 1.99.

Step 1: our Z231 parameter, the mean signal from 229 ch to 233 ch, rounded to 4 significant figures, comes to 3.040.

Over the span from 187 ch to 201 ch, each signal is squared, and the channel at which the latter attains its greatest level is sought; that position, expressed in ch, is 194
